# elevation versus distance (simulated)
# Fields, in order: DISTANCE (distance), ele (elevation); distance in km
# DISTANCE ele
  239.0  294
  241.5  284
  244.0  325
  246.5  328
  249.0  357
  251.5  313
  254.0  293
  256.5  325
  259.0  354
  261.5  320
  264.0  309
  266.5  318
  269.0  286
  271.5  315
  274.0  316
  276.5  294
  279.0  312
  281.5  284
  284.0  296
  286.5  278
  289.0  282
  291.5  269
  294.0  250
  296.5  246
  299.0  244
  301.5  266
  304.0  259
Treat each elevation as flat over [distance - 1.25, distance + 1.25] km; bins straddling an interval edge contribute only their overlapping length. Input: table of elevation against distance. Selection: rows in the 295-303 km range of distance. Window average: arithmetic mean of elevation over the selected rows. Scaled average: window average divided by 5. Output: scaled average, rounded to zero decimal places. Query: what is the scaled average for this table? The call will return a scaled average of 50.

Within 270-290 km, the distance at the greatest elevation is 274.0 km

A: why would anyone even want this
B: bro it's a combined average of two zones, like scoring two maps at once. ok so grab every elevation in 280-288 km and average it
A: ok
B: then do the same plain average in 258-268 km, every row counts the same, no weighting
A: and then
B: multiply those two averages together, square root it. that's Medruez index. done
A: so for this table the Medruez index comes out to 305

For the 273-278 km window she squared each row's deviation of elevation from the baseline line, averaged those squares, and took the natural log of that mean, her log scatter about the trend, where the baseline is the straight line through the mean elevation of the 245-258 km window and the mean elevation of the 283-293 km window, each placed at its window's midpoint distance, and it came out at 5.2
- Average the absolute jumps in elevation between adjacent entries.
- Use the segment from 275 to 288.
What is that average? 19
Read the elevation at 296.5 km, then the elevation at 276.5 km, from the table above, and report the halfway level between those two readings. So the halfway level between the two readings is 270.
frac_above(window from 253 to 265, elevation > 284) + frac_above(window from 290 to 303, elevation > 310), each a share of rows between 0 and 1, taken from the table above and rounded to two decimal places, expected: 1.00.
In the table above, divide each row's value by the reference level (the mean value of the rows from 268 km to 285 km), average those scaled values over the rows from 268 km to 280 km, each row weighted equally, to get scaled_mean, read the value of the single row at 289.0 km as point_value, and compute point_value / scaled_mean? 278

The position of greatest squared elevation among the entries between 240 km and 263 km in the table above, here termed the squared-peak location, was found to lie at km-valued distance 249.0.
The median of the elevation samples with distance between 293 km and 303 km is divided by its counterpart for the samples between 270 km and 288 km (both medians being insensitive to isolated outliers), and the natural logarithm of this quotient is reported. -0.18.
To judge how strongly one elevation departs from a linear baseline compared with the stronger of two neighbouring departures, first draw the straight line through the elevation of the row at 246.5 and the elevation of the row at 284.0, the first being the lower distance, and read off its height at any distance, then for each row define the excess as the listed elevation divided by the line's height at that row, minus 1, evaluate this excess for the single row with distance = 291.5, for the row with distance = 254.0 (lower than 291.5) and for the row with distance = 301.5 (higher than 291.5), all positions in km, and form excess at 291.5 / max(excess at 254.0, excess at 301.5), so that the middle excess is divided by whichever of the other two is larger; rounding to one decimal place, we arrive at 1.3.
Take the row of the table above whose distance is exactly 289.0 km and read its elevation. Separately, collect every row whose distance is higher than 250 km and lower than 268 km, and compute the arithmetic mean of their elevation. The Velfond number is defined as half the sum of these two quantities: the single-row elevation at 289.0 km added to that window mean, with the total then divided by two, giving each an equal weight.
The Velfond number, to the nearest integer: 300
